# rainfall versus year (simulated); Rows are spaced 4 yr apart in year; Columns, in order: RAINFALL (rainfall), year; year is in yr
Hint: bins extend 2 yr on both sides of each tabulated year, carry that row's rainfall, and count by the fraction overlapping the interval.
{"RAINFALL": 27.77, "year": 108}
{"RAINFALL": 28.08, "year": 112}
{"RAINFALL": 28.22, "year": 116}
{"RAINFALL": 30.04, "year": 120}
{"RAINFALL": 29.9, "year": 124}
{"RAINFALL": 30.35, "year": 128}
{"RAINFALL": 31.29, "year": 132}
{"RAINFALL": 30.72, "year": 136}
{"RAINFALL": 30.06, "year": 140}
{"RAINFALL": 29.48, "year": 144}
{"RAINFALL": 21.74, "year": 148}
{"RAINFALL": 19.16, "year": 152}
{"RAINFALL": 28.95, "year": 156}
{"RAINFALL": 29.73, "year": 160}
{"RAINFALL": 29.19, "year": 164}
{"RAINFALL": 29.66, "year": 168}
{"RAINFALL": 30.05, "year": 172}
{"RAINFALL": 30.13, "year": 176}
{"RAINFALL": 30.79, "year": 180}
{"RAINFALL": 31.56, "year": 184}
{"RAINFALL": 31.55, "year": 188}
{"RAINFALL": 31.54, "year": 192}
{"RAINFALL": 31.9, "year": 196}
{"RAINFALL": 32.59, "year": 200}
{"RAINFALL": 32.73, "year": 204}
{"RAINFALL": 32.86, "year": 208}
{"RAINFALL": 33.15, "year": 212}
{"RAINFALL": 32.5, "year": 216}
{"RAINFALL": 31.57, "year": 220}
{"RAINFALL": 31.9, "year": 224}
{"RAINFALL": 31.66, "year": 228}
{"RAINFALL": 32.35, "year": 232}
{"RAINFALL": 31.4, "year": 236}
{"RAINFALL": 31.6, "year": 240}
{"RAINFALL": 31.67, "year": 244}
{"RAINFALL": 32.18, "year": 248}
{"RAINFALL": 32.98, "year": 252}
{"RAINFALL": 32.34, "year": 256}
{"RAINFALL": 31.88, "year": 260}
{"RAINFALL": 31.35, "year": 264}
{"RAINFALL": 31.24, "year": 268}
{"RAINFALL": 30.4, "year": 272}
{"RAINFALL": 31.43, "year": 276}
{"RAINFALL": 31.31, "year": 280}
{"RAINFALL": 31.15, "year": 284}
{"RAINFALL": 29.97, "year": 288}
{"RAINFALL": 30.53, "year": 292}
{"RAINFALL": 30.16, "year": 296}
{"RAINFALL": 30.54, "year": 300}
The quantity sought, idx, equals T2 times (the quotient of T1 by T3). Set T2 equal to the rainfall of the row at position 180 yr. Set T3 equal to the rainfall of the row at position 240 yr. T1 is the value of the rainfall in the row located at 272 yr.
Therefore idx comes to 29.6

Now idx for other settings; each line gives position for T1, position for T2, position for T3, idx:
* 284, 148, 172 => 22.5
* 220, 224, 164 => 34.5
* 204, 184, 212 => 31.2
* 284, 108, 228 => 27.3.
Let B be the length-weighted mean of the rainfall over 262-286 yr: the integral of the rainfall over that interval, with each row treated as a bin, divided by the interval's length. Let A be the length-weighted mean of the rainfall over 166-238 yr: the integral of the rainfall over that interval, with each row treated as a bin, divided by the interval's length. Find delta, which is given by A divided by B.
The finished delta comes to 1.02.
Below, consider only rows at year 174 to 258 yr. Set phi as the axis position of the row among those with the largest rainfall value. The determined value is 212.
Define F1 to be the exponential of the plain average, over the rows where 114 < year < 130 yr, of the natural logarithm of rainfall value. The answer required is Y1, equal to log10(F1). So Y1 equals 1.47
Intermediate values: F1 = 29.6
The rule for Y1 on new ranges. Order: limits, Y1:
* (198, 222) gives 1.51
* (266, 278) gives 1.49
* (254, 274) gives 1.50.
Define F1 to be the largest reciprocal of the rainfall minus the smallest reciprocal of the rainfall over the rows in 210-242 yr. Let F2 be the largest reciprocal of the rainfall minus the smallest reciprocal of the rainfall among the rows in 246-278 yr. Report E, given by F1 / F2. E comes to 0.65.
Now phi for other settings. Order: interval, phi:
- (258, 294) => 260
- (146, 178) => 176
